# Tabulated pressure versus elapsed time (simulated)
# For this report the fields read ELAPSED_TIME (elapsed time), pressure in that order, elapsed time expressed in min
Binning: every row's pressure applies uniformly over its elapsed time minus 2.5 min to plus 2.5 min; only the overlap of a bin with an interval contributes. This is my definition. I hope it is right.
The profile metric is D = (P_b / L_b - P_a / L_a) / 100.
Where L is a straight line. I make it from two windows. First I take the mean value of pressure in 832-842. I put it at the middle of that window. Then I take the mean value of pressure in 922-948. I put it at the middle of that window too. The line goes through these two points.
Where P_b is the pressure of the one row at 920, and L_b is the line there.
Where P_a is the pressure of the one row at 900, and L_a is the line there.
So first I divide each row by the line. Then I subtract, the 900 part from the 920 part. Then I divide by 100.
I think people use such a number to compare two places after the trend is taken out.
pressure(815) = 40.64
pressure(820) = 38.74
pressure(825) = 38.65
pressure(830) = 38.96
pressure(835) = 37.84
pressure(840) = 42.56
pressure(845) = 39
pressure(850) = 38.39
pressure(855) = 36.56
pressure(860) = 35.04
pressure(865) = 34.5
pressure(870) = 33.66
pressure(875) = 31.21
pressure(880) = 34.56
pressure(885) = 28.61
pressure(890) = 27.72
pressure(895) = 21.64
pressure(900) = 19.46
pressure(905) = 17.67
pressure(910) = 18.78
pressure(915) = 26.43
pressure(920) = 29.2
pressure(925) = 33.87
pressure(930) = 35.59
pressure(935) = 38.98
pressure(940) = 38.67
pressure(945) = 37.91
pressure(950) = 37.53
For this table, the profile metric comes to 0.0027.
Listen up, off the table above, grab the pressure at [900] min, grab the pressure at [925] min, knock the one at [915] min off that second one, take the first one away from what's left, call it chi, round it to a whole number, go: -12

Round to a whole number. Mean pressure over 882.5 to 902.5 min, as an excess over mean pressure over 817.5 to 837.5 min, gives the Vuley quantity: -14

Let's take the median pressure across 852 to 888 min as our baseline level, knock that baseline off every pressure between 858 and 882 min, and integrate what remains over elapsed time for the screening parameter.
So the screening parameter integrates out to -18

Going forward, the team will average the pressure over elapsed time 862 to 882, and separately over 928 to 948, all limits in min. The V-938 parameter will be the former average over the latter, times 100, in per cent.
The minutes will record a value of 89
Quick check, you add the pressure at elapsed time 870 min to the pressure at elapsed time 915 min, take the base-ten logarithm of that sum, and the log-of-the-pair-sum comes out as 1.78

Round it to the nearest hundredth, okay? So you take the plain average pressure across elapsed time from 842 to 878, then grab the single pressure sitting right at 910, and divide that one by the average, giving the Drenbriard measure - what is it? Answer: 0.53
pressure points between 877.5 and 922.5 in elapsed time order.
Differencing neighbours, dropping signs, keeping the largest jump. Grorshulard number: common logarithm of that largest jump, 0.88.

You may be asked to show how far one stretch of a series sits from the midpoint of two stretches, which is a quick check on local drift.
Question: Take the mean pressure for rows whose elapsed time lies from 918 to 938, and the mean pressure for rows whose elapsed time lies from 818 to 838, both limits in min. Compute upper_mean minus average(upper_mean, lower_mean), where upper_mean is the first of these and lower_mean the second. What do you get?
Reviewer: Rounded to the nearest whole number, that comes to -2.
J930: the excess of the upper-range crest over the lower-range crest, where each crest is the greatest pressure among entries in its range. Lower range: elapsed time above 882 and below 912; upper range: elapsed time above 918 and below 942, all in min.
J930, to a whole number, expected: 10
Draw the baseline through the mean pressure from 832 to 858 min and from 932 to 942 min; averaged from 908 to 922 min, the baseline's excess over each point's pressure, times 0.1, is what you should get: 1.4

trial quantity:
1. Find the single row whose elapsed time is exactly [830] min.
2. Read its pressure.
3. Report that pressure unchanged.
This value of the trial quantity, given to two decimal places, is 38.96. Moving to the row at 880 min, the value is 34.56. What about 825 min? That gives 38.65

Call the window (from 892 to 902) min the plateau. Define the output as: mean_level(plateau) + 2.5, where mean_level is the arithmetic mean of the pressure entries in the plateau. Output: 23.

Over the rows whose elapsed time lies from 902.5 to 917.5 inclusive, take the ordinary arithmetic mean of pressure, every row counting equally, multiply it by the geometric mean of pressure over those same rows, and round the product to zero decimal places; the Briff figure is 432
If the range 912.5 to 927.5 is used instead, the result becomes 885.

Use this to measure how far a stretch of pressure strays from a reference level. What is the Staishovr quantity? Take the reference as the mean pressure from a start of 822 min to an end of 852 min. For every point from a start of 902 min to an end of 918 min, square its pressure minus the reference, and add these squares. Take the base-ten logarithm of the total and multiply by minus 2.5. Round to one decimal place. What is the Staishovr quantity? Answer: -7.6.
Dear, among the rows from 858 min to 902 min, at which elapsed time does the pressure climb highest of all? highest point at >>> 860 min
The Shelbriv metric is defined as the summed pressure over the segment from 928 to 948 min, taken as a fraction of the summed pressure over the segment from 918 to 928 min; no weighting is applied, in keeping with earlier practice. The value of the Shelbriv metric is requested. 2.4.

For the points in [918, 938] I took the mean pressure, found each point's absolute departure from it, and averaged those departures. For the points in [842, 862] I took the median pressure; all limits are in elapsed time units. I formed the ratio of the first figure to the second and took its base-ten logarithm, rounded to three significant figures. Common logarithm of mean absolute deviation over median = -1.12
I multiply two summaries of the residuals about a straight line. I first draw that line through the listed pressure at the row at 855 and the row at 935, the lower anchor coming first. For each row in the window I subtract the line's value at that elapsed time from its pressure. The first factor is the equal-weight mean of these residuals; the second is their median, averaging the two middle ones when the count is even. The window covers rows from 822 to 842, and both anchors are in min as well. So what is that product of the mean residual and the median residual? 11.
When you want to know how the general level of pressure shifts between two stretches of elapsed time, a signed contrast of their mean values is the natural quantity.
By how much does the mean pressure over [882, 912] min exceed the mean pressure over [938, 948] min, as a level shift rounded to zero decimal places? -16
